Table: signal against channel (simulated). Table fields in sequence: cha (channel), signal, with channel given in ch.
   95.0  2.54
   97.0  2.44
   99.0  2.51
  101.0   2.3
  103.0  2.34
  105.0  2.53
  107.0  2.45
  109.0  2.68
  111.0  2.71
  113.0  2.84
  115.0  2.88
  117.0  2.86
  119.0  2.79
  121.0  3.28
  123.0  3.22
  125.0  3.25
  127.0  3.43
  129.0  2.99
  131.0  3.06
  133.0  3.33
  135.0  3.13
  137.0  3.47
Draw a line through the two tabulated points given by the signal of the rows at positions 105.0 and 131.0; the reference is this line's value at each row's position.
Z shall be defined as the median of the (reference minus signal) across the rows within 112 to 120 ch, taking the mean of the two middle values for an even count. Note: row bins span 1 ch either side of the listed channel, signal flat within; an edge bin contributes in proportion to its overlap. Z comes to -0.12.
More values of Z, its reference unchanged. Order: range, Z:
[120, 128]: -0.37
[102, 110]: 0.06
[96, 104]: 0.04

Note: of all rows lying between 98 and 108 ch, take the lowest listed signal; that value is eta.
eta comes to 2.3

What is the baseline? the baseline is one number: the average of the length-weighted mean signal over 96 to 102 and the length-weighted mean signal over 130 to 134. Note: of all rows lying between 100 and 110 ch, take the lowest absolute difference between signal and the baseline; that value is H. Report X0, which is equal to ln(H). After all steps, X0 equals -2.1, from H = 0.13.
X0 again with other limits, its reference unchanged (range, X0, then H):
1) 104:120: -4.1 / 0.02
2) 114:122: -4.1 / 0.02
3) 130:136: -1.4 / 0.25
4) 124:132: -1.7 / 0.18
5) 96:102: -1.2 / 0.30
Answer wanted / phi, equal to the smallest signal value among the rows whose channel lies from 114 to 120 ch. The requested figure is 2.79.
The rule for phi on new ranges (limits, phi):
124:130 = 2.99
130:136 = 3.06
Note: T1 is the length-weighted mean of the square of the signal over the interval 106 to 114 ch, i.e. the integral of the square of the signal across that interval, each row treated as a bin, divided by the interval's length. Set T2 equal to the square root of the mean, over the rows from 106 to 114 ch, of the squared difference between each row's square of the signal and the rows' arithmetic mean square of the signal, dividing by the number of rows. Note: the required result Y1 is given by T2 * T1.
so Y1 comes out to 5.3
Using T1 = 7.1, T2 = 0.74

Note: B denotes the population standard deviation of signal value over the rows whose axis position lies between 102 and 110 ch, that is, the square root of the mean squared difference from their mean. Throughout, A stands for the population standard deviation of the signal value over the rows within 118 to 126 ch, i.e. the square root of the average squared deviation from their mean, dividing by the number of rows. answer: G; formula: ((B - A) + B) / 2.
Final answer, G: 0.02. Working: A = 0.20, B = 0.124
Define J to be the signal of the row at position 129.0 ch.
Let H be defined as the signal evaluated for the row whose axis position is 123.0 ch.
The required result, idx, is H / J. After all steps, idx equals 1.08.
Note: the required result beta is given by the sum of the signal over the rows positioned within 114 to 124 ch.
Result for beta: 15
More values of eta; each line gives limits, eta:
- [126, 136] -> 2.99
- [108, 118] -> 2.68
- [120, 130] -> 2.99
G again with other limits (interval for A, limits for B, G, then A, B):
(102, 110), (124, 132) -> 0.11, 0.12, 0.172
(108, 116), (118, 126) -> 0.16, 0.08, 0.200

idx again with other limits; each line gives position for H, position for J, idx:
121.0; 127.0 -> 0.96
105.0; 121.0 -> 0.77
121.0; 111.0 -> 1.21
